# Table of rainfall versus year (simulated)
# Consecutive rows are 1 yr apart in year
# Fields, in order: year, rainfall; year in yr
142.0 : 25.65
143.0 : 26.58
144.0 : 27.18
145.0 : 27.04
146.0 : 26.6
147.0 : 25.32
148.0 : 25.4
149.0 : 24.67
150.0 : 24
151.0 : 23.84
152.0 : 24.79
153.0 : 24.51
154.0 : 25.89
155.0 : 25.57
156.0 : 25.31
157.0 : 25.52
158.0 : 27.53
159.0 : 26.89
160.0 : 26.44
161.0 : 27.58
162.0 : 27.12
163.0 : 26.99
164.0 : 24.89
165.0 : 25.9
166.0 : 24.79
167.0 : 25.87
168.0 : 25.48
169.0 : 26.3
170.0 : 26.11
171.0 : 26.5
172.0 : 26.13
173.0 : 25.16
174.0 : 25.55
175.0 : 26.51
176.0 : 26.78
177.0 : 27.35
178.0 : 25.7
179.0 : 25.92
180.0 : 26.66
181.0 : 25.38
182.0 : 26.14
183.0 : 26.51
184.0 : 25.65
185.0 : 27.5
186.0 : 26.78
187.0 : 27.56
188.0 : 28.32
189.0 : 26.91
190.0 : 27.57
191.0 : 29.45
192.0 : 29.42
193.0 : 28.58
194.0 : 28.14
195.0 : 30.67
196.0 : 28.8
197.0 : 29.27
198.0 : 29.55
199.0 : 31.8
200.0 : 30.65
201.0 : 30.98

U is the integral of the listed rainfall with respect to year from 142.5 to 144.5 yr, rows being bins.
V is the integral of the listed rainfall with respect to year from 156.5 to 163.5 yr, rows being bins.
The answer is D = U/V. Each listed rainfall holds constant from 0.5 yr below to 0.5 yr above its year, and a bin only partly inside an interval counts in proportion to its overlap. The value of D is 0.3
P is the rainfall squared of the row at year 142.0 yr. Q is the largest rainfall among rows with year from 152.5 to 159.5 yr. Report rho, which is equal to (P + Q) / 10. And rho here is 69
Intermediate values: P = 658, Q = 27.53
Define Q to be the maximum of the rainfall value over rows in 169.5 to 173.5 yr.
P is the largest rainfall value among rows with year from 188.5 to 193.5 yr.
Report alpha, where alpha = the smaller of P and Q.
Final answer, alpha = 26.5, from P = 29.45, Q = 26.5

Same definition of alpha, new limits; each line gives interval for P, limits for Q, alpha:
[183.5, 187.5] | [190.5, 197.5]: 27.6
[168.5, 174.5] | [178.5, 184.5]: 26.5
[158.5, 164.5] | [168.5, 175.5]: 26.5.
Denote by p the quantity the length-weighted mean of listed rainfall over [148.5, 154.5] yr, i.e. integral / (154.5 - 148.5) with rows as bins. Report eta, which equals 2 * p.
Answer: 49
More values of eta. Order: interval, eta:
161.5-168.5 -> 52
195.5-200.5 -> 60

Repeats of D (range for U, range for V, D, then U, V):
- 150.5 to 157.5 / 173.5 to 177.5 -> 1.7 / 175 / 106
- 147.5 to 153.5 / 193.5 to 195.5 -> 2.5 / 147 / 59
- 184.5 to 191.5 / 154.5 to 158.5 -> 1.9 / 194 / 104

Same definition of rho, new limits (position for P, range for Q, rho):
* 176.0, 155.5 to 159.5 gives 74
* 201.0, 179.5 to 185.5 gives 99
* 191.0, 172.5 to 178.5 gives 89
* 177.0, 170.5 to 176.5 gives 77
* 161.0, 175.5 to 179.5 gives 79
